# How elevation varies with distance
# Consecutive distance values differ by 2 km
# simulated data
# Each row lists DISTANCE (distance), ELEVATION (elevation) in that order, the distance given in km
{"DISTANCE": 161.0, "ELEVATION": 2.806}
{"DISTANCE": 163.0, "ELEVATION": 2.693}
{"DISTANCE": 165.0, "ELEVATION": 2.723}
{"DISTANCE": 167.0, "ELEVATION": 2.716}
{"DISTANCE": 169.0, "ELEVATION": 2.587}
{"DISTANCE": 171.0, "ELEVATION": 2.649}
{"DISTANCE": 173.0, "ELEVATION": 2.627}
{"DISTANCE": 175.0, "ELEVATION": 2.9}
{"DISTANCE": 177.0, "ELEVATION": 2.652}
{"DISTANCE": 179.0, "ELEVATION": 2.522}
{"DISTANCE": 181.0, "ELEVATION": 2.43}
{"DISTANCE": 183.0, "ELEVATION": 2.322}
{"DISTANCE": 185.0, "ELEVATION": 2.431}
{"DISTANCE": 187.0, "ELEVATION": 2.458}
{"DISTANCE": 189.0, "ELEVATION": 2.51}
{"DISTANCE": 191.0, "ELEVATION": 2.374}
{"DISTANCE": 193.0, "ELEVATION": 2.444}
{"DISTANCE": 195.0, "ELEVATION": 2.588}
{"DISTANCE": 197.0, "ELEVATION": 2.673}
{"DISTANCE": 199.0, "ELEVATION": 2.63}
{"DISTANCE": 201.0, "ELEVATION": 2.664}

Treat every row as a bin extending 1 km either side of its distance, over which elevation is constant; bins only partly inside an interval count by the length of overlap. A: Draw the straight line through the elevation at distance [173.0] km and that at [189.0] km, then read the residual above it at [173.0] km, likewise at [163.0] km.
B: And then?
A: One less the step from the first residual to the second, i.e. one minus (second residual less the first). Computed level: 1.01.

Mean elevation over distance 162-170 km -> 2.68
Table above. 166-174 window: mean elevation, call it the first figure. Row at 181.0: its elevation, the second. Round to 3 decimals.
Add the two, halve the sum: 2.537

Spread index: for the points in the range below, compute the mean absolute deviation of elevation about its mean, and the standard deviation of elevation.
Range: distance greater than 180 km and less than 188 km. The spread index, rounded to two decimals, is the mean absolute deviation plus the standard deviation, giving 0.10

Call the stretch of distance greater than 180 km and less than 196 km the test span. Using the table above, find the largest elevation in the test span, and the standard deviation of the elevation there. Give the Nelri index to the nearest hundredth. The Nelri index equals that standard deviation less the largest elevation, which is -2.51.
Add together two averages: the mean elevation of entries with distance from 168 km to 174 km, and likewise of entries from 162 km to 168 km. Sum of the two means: 5.33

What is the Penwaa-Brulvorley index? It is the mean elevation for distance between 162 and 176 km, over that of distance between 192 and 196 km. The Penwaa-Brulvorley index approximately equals 1.07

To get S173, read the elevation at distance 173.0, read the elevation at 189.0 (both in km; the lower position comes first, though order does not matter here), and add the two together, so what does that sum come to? 5.14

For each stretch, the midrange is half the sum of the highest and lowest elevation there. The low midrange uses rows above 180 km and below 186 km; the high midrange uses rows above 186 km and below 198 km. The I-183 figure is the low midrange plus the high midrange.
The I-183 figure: 4.90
